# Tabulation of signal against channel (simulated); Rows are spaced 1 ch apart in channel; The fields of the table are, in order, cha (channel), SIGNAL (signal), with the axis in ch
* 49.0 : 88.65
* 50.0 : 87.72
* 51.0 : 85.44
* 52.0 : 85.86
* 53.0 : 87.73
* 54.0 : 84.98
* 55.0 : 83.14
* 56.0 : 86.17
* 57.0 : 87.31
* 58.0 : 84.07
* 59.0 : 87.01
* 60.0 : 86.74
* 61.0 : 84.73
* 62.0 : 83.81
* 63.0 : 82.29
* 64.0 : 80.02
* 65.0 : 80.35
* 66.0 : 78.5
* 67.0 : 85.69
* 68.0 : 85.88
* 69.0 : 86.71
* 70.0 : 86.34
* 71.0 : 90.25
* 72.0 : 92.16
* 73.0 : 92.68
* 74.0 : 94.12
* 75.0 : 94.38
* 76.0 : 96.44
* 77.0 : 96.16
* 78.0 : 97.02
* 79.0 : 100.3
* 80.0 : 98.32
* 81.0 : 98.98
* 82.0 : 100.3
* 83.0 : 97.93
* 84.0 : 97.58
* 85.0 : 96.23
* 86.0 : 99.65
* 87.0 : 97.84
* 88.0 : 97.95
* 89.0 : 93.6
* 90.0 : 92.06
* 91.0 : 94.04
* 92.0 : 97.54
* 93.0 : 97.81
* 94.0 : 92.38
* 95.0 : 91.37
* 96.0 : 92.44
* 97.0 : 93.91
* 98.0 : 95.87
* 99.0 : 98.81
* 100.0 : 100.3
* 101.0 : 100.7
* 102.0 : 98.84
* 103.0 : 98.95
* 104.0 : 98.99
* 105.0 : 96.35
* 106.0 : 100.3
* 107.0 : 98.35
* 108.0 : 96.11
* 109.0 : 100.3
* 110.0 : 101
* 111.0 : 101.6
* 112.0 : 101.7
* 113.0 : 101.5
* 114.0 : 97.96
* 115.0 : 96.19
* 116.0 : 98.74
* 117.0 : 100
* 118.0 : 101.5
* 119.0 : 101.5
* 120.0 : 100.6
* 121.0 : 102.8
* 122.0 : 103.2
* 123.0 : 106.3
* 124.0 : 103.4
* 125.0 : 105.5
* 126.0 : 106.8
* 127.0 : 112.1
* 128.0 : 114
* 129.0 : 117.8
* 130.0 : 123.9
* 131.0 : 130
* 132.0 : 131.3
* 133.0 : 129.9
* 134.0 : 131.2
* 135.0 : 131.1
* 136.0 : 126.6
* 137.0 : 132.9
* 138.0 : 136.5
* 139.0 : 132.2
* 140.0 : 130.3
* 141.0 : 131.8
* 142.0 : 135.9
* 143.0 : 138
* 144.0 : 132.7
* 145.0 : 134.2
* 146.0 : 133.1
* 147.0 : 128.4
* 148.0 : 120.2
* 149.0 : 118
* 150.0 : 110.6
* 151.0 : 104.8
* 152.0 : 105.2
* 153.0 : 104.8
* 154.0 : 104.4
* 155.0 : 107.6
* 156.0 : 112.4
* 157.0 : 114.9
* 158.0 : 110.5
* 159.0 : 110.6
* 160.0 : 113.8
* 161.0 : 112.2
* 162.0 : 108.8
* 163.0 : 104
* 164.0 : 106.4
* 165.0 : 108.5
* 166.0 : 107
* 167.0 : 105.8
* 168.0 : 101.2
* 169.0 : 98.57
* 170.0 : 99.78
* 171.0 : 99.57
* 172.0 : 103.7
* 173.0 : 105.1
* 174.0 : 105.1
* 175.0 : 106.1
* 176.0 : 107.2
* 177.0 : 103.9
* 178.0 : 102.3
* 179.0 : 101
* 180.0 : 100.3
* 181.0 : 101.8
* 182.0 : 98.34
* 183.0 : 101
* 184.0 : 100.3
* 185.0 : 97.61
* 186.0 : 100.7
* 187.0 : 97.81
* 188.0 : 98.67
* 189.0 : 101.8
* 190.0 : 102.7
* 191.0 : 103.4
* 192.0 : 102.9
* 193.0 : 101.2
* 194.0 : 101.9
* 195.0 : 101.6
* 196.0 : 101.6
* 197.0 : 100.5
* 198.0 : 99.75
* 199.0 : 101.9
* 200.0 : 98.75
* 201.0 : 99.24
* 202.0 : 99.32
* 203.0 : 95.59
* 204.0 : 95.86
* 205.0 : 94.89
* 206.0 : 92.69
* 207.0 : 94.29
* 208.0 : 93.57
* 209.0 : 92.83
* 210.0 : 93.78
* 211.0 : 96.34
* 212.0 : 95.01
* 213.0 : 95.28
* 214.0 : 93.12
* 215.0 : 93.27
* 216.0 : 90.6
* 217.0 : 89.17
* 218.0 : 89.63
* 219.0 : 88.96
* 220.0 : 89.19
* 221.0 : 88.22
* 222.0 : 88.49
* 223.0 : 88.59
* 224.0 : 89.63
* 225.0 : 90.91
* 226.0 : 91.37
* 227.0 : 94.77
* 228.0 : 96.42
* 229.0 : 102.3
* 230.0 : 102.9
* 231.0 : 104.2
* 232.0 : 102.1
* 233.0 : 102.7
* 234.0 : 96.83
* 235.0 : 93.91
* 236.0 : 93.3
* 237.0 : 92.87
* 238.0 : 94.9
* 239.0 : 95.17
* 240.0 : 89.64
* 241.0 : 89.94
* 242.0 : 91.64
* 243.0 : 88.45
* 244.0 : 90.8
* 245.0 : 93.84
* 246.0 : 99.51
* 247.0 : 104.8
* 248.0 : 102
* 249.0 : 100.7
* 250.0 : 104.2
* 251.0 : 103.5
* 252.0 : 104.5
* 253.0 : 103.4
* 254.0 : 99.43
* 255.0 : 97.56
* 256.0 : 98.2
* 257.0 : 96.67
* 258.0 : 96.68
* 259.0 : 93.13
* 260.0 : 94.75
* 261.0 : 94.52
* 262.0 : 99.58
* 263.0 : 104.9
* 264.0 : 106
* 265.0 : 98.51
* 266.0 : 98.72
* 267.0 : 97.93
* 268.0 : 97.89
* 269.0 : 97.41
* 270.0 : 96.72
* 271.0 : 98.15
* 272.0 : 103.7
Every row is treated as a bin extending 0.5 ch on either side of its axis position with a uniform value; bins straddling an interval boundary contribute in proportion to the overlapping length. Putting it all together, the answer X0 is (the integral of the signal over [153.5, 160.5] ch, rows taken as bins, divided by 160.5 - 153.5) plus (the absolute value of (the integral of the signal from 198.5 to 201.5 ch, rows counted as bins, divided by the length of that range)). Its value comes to 211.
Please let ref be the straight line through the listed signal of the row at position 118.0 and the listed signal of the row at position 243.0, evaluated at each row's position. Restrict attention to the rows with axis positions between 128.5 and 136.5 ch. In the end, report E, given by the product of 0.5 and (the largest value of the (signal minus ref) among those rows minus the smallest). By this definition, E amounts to 7.0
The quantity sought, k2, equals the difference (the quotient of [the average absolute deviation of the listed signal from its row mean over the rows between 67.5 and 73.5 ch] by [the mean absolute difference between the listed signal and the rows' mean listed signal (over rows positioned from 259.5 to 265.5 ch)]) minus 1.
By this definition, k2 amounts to -0.3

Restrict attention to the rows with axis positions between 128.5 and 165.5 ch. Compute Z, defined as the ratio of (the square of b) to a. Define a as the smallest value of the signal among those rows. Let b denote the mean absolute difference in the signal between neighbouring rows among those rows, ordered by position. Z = 0.097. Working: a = 104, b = 3.2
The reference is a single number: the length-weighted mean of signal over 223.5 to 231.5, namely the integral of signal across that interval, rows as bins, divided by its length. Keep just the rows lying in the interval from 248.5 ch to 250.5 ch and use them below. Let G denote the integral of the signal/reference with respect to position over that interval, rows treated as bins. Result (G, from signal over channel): 2.12 ch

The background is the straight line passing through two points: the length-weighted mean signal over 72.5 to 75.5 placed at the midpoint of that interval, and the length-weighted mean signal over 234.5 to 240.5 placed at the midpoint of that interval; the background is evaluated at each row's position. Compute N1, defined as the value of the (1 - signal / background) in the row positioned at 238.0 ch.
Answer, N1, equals -0.02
